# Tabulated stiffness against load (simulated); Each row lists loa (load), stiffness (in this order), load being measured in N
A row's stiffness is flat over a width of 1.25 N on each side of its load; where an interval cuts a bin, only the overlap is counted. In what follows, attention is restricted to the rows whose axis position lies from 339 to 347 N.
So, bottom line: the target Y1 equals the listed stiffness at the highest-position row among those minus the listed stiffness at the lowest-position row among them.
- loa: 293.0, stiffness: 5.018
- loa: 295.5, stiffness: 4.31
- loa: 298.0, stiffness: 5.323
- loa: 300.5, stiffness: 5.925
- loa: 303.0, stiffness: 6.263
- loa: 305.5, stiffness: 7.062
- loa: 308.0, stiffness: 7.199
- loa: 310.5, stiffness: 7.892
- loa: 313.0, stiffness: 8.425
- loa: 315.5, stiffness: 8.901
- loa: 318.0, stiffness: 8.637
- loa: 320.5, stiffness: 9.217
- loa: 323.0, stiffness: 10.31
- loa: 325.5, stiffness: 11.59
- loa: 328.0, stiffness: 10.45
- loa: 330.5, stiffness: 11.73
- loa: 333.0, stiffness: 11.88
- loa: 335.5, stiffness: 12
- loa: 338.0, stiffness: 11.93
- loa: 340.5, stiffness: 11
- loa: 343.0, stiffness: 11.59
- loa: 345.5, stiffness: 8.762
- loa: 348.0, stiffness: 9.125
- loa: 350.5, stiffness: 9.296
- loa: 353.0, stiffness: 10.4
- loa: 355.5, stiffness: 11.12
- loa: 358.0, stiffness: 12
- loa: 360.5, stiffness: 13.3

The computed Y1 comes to -2.2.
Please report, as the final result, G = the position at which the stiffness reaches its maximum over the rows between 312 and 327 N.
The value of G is 325.5 N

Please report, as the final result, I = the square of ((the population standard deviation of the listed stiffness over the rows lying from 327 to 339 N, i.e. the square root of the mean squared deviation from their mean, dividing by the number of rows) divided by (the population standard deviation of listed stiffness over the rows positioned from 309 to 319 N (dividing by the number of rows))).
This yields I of 2.46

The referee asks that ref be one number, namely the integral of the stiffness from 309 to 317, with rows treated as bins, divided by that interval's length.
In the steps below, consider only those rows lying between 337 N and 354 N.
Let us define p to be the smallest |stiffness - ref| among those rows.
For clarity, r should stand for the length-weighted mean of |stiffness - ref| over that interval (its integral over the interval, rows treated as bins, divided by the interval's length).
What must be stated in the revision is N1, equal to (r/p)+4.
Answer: 8.9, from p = 0.39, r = 1.9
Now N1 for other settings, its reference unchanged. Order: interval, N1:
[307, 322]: 15.5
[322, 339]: 5.6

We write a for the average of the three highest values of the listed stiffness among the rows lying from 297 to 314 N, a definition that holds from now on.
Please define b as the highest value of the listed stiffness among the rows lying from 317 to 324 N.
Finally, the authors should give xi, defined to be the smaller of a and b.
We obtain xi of 7.8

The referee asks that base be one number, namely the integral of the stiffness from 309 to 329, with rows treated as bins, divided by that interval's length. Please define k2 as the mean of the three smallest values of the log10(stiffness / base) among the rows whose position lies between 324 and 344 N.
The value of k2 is 0.07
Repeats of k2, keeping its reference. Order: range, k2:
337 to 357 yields -0.02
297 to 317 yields -0.21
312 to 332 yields -0.04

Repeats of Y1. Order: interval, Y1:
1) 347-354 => 1.3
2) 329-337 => 0.3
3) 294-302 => 1.6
